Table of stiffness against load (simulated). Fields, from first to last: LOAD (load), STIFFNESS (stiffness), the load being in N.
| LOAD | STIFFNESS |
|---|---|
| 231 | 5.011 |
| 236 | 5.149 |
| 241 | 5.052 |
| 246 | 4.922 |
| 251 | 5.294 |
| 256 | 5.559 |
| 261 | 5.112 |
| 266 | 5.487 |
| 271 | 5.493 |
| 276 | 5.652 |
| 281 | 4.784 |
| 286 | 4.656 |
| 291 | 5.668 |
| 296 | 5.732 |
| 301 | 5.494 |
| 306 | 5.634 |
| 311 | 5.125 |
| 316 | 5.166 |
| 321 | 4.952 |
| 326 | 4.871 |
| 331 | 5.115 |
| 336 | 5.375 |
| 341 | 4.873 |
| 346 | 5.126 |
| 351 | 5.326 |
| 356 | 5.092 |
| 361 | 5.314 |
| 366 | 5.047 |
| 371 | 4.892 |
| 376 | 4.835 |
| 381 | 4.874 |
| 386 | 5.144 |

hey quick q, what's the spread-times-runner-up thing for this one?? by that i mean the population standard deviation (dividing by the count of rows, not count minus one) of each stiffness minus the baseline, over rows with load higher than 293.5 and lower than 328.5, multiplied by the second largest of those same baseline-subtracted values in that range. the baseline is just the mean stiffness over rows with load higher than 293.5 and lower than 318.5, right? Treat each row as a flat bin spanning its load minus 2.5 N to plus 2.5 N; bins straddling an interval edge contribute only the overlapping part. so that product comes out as 0.064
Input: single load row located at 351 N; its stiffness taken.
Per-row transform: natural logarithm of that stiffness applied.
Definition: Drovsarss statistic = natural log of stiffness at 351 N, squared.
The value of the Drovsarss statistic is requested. 2.80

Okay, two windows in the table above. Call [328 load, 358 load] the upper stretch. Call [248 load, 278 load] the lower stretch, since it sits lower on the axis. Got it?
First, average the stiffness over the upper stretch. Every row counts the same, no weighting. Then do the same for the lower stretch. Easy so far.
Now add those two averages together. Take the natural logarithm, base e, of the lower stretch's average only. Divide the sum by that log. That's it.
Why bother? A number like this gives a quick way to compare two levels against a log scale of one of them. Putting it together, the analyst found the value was 6.25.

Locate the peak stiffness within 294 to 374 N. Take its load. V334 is 296 N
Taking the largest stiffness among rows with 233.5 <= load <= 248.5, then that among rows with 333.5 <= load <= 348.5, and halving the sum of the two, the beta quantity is 5.26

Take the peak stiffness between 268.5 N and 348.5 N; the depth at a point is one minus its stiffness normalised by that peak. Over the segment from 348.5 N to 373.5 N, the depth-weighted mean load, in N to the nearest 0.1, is 362.5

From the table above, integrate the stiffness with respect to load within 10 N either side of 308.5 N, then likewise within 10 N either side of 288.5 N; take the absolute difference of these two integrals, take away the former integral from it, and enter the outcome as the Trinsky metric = -104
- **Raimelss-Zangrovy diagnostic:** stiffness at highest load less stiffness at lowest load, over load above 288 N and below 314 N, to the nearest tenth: -0.5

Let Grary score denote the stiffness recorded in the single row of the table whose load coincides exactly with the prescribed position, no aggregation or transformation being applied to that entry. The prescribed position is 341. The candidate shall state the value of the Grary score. 4.873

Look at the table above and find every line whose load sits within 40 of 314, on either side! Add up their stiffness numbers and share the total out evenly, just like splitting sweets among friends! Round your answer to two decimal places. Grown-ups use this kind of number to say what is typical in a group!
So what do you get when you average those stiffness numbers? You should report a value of 5.22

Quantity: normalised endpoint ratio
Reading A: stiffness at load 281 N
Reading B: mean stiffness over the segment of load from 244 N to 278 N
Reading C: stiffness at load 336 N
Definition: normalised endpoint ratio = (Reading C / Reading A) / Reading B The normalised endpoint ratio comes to 0.210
